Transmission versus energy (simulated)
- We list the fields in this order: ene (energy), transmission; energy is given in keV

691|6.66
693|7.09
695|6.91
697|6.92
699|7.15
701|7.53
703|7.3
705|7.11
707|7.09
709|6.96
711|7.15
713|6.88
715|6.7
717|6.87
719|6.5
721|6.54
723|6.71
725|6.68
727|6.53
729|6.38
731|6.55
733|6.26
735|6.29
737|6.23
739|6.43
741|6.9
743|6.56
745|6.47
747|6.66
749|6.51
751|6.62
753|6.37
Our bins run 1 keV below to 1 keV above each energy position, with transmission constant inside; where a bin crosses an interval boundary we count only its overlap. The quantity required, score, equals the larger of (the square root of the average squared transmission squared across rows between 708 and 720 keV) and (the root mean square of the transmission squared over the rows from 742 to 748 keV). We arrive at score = 47.0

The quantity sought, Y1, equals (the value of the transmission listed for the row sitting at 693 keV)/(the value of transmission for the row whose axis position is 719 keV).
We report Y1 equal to 1.09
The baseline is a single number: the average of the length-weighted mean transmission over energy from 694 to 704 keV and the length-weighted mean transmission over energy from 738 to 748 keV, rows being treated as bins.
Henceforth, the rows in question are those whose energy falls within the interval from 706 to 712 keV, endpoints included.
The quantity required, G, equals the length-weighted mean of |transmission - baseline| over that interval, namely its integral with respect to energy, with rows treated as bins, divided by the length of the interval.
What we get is 0.18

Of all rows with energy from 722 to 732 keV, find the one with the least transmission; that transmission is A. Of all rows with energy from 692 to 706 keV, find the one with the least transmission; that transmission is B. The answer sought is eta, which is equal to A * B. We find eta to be 44.1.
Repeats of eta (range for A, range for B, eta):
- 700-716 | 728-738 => 41.7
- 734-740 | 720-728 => 40.7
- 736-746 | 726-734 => 39.0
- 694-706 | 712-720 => 44.9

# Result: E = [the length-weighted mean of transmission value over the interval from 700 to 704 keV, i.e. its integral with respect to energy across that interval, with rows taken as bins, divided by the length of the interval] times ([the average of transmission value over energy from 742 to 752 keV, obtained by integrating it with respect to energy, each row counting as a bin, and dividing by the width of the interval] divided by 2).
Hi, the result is 24.3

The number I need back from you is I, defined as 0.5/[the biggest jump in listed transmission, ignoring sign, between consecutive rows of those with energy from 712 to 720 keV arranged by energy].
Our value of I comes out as 1.4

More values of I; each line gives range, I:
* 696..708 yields 1.3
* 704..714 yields 1.9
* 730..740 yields 1.7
